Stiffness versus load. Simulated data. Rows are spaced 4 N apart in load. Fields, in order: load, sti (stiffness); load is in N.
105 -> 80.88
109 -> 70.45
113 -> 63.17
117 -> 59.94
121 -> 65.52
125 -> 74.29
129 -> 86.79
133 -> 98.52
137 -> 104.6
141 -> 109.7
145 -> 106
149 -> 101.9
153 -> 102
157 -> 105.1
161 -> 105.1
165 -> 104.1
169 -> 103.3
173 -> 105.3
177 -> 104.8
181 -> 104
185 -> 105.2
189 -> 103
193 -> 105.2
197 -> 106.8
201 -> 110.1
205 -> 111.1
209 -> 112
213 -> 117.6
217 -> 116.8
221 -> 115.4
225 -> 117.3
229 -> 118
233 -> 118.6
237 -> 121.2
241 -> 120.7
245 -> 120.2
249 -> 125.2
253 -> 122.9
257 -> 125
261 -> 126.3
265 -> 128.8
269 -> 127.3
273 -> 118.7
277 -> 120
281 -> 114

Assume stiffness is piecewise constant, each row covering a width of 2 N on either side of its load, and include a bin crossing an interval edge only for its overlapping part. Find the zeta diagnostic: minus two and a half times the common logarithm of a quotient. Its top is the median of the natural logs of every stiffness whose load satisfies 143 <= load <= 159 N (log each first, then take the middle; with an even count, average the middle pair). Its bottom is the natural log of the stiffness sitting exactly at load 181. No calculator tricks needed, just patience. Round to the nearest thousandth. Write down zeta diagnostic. 0.001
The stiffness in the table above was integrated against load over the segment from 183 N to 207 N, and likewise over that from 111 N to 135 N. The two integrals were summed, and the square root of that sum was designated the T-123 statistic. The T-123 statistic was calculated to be 66.0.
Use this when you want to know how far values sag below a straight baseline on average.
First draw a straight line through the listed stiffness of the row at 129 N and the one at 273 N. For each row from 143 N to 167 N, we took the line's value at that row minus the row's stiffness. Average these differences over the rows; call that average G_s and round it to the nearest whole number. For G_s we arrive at -11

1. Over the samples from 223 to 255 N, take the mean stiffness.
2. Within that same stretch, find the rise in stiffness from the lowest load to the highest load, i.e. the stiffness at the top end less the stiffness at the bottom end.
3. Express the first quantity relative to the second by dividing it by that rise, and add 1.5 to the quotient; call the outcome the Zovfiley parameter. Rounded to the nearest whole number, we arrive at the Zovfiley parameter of 23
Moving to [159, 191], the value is -48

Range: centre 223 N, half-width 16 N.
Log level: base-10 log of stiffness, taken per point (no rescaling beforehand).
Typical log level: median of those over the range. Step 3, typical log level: 2.07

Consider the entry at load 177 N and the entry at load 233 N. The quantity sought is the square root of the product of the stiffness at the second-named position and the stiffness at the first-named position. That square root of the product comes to 111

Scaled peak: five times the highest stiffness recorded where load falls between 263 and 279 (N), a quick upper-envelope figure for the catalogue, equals 644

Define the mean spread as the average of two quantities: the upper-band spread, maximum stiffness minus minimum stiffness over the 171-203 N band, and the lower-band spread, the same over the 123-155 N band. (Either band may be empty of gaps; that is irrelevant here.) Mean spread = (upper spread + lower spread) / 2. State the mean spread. 21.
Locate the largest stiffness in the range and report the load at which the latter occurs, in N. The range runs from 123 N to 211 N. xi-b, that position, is 209 N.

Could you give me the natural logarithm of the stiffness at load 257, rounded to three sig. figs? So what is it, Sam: 4.83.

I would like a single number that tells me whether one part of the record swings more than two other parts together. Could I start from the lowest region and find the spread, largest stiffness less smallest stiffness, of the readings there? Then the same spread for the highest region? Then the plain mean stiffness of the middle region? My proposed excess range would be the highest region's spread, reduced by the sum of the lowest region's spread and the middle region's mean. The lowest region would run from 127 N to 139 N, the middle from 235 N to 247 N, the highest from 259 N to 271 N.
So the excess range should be -136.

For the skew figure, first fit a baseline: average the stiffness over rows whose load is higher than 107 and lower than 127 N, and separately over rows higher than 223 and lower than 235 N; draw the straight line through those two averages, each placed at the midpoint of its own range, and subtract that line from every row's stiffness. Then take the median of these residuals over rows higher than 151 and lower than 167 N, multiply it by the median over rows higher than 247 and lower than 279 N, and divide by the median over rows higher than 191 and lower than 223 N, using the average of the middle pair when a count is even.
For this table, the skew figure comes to -29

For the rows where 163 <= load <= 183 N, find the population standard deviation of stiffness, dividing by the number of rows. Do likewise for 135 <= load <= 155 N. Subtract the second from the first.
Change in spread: -2.2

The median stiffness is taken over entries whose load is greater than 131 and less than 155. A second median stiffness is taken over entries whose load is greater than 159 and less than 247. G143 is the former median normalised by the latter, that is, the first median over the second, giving 0.93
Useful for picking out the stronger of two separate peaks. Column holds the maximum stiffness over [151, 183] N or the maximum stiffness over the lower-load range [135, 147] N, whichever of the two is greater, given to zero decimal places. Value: 110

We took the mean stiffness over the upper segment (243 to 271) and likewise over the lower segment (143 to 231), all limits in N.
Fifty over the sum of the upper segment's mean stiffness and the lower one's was 0.214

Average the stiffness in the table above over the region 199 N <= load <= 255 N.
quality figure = 118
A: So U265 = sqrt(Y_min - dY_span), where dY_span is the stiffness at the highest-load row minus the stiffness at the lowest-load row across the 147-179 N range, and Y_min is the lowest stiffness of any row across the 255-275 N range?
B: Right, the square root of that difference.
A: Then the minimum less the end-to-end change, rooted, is 10.76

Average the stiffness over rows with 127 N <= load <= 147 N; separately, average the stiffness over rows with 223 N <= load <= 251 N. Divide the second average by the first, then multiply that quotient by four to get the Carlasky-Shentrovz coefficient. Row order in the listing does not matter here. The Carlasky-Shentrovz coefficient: 4.8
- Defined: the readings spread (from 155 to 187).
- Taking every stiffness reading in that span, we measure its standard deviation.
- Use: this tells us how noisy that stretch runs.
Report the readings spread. 0.7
